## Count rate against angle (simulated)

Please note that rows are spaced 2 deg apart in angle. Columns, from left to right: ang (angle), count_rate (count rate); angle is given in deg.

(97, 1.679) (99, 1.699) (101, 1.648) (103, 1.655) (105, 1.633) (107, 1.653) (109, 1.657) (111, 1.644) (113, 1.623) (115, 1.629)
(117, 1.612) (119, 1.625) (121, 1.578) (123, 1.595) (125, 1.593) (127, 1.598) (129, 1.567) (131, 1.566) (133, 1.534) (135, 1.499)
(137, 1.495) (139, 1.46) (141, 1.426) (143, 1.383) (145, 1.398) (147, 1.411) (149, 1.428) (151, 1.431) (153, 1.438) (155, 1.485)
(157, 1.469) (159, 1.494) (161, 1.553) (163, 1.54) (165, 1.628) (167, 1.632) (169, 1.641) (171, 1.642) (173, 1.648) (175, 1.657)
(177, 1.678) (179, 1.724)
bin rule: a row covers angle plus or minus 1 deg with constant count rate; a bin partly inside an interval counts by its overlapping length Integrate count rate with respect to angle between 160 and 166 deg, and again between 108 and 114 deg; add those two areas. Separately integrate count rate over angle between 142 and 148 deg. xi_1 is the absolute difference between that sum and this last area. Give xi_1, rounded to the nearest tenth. 10.9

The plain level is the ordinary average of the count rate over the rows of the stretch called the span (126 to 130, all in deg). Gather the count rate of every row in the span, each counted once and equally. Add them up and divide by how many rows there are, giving 1.58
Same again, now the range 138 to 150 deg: 1.42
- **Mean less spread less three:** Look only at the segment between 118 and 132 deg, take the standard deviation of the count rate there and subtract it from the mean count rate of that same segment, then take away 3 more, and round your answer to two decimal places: -1.43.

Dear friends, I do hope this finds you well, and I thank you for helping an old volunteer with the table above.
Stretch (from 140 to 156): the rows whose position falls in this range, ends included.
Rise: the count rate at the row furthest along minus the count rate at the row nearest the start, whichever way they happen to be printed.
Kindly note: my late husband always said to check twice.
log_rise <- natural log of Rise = -2.83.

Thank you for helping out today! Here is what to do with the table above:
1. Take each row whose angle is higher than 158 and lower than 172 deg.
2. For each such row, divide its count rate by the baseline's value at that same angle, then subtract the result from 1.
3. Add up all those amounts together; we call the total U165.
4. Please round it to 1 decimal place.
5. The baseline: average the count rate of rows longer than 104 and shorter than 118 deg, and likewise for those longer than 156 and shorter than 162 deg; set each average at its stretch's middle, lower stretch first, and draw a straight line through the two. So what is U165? -0.5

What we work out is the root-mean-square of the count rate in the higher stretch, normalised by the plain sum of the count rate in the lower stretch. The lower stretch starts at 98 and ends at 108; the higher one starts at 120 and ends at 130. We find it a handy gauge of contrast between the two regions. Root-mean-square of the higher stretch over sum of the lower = 0.191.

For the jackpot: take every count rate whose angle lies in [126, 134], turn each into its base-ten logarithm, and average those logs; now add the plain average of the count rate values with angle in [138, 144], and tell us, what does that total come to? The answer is 1.62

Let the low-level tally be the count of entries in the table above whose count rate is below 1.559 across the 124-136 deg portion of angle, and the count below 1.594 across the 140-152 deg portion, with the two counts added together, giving 8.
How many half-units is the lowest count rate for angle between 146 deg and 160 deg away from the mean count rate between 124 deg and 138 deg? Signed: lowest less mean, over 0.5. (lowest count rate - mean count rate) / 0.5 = -0.28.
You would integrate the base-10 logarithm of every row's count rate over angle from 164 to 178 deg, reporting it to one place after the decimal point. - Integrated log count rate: 3.0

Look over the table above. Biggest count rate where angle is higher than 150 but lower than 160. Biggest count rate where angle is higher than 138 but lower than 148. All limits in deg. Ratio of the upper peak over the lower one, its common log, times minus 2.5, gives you -0.02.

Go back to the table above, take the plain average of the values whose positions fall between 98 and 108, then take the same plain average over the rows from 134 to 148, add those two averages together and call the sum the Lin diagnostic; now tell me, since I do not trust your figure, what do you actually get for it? 3.10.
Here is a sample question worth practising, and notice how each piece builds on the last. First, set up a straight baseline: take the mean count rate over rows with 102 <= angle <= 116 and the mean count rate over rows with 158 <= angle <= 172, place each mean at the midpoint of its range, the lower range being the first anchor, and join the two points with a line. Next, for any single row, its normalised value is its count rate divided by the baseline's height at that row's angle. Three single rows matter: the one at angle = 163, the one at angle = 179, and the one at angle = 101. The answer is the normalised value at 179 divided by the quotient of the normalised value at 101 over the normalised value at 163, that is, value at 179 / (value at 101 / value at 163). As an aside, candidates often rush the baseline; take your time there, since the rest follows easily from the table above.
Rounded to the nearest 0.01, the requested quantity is 1.06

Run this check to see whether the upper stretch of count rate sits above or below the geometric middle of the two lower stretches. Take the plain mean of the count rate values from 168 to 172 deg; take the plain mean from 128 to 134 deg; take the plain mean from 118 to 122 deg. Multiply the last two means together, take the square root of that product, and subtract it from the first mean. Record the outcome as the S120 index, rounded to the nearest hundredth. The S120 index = 0.06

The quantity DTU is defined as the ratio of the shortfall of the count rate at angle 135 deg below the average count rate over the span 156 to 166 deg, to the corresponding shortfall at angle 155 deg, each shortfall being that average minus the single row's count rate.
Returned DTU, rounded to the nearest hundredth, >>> 0.73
